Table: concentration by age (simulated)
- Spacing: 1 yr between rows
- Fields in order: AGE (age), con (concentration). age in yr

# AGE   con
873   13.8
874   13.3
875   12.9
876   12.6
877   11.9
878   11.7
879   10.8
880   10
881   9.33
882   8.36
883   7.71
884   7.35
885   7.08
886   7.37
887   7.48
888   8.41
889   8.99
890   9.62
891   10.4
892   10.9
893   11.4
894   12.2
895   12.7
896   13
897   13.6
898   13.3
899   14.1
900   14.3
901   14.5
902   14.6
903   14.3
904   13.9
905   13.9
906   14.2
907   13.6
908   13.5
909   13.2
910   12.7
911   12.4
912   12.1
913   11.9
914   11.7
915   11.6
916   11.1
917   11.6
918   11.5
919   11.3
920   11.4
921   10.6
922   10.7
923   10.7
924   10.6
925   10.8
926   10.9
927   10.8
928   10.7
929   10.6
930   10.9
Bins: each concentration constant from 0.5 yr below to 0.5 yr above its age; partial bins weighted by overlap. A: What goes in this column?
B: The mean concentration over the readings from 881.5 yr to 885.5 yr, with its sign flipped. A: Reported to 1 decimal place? -7.6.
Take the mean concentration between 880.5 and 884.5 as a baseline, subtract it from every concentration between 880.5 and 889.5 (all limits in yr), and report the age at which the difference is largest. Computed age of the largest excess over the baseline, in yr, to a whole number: 881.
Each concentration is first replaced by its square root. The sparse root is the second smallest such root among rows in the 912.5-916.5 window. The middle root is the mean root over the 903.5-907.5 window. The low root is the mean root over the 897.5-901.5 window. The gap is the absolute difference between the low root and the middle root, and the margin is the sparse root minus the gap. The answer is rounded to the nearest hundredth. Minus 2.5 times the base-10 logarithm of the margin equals -1.32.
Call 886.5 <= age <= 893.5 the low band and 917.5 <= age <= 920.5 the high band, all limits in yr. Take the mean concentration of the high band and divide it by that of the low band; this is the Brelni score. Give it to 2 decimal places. 1.19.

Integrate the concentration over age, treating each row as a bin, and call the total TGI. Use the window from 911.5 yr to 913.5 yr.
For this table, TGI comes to 24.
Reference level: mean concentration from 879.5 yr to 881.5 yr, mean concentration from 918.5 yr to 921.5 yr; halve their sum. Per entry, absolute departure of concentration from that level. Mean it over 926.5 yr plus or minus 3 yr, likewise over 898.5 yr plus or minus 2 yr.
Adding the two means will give 3.79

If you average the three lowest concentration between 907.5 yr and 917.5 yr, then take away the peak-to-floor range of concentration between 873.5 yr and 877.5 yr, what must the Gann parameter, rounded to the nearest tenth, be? 10.0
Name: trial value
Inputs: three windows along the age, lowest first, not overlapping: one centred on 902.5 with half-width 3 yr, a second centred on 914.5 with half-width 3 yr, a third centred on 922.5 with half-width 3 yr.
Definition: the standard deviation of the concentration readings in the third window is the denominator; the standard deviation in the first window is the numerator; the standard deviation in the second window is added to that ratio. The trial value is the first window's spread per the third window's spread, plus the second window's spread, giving 1.3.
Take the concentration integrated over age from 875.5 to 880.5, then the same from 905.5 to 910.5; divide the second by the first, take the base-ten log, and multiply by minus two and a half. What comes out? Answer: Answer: -0.2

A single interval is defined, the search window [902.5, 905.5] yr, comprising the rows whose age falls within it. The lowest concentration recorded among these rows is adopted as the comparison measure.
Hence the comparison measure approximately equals 13.9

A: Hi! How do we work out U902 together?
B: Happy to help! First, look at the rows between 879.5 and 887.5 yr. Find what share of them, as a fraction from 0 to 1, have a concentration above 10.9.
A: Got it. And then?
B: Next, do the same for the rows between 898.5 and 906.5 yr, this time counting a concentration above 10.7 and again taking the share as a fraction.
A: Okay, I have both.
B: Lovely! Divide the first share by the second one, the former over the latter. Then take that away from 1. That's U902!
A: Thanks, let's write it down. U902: 1.00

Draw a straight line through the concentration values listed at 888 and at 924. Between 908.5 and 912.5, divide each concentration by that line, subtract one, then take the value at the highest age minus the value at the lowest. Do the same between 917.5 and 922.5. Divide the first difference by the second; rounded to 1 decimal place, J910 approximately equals 1.3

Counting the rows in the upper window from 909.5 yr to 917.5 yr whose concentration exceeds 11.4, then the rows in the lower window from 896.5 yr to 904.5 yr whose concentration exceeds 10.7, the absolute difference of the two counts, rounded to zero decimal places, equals 1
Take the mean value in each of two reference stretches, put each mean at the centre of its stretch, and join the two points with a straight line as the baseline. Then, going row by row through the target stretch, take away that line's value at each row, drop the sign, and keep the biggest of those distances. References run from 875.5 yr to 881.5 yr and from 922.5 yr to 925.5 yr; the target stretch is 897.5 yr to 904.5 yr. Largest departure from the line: 3.7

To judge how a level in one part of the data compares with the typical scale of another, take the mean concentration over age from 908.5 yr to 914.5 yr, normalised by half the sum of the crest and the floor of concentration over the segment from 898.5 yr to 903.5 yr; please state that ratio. 0.86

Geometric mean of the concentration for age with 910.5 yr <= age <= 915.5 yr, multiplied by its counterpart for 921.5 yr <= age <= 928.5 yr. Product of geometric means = 128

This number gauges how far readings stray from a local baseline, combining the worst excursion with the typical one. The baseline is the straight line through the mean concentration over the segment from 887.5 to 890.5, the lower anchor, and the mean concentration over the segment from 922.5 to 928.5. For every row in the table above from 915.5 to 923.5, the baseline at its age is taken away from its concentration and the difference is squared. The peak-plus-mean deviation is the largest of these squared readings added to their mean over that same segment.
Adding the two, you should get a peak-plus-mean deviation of 2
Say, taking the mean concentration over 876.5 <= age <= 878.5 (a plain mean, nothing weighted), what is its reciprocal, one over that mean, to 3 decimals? 0.085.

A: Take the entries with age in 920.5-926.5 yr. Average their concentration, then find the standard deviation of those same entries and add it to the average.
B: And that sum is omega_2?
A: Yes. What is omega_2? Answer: 10.8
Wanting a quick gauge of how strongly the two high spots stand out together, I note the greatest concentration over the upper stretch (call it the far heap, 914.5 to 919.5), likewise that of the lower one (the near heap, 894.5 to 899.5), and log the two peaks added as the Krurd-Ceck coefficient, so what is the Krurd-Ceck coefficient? 25.7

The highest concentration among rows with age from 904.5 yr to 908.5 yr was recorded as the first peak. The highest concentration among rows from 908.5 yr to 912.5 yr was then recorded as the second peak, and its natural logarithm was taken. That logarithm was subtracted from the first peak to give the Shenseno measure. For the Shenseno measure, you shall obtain 12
